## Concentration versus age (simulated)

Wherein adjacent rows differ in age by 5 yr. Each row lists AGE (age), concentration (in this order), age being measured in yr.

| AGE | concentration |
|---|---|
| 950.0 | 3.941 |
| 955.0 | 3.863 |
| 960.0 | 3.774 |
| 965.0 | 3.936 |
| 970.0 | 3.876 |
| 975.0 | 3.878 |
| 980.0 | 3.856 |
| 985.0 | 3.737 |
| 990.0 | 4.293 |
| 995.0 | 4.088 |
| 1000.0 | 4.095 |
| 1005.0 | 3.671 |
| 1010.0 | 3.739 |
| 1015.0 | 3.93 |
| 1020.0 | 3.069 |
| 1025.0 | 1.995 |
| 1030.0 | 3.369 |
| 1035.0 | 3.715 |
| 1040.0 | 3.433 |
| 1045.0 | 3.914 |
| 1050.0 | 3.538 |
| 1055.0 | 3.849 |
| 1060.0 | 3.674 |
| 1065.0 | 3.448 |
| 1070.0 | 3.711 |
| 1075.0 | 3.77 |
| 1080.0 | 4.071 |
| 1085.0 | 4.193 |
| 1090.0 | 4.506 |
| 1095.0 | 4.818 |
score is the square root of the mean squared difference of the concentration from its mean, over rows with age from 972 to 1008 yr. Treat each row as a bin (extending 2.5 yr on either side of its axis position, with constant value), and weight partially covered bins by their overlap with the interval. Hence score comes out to 0.21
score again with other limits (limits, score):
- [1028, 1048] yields 0.22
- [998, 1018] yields 0.17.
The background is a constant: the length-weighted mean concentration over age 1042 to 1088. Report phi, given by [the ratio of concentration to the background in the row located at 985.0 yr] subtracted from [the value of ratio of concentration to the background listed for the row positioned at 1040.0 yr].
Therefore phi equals -0.08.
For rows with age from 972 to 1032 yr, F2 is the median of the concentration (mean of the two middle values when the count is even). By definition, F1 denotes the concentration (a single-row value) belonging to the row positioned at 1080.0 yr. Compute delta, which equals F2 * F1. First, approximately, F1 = 4.071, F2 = 3.80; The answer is 15.5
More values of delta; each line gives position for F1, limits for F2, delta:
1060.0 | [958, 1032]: 14.2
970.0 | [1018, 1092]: 14.4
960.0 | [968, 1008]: 14.6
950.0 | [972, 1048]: 14.7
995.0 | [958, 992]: 15.8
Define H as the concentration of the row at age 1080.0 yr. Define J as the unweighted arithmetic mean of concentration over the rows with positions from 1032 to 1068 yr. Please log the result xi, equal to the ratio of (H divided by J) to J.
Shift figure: 0.305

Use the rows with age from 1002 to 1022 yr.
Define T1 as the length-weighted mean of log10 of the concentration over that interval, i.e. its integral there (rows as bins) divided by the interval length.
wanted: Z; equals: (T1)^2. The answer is 0.311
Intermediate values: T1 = 0.558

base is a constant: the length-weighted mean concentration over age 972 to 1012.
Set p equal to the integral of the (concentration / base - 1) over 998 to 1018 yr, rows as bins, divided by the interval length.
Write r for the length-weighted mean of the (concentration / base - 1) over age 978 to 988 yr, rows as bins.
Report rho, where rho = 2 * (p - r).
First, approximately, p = -0.02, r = -0.03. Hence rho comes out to 0.01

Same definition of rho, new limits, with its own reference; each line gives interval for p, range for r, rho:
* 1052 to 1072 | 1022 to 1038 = 0.32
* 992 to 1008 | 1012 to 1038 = 0.37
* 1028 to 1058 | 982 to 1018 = -0.14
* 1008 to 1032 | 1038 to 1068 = -0.22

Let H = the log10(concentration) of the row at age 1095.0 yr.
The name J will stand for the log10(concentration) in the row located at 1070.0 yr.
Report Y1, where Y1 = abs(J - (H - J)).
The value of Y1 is 0.46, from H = 0.68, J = 0.569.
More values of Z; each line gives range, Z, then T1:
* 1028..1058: 0.314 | 0.561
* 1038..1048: 0.319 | 0.565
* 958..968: 0.344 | 0.587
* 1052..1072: 0.318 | 0.564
